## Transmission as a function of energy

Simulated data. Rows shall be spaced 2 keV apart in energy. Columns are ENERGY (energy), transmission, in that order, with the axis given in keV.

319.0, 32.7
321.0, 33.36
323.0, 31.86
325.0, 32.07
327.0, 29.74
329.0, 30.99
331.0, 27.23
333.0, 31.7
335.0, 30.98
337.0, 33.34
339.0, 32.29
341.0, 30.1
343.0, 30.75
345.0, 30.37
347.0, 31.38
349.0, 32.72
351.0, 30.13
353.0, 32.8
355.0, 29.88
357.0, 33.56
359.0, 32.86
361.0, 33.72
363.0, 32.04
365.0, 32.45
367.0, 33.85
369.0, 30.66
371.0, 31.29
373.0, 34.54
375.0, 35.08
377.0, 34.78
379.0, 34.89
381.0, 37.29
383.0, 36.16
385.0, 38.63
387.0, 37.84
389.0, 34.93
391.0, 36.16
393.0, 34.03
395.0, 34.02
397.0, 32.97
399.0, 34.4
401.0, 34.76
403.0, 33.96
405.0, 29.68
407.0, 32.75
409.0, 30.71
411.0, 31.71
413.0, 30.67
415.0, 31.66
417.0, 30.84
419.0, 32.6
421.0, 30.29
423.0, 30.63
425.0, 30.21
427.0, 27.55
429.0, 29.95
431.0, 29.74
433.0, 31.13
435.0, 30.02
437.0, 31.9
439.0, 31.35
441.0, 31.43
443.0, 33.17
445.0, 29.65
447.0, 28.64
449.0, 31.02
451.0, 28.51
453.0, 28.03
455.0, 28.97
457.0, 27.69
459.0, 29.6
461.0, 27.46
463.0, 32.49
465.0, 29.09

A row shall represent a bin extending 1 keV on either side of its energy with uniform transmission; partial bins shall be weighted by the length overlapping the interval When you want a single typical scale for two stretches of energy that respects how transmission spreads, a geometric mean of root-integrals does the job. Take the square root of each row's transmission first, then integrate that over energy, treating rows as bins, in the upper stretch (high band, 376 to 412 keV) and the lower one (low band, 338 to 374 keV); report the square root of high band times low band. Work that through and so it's 207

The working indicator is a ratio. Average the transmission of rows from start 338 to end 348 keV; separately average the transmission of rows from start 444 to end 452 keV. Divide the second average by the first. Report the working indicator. 0.951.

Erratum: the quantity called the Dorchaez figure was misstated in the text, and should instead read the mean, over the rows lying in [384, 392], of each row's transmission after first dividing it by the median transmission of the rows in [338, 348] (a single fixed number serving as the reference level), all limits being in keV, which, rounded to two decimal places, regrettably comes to 1.20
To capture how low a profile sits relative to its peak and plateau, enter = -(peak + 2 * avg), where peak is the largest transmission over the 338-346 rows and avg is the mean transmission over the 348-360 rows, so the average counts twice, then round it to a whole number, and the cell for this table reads -96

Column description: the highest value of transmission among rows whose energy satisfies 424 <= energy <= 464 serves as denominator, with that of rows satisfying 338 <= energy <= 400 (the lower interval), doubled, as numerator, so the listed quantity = 2.33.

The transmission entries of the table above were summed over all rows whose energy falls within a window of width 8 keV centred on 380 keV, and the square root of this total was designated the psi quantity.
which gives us 12.0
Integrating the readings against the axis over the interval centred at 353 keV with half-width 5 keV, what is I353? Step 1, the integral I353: 318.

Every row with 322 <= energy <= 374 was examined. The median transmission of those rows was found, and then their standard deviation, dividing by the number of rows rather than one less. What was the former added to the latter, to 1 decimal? 33.4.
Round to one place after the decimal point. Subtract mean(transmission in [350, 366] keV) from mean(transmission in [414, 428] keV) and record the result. -1.6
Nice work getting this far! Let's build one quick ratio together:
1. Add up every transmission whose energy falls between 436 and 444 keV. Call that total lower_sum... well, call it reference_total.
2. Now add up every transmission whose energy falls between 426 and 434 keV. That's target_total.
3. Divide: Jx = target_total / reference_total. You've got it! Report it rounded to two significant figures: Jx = 0.93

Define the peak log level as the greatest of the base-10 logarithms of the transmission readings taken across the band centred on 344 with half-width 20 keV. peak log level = 1.53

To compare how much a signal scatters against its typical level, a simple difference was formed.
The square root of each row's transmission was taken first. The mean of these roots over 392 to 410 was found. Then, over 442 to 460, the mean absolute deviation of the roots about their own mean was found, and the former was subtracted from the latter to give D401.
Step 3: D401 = -5.63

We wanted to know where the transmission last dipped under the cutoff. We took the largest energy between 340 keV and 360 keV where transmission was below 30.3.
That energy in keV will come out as 355.0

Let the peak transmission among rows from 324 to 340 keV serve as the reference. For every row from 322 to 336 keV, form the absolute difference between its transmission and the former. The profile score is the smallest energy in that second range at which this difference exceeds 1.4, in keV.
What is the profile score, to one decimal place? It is 323.0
